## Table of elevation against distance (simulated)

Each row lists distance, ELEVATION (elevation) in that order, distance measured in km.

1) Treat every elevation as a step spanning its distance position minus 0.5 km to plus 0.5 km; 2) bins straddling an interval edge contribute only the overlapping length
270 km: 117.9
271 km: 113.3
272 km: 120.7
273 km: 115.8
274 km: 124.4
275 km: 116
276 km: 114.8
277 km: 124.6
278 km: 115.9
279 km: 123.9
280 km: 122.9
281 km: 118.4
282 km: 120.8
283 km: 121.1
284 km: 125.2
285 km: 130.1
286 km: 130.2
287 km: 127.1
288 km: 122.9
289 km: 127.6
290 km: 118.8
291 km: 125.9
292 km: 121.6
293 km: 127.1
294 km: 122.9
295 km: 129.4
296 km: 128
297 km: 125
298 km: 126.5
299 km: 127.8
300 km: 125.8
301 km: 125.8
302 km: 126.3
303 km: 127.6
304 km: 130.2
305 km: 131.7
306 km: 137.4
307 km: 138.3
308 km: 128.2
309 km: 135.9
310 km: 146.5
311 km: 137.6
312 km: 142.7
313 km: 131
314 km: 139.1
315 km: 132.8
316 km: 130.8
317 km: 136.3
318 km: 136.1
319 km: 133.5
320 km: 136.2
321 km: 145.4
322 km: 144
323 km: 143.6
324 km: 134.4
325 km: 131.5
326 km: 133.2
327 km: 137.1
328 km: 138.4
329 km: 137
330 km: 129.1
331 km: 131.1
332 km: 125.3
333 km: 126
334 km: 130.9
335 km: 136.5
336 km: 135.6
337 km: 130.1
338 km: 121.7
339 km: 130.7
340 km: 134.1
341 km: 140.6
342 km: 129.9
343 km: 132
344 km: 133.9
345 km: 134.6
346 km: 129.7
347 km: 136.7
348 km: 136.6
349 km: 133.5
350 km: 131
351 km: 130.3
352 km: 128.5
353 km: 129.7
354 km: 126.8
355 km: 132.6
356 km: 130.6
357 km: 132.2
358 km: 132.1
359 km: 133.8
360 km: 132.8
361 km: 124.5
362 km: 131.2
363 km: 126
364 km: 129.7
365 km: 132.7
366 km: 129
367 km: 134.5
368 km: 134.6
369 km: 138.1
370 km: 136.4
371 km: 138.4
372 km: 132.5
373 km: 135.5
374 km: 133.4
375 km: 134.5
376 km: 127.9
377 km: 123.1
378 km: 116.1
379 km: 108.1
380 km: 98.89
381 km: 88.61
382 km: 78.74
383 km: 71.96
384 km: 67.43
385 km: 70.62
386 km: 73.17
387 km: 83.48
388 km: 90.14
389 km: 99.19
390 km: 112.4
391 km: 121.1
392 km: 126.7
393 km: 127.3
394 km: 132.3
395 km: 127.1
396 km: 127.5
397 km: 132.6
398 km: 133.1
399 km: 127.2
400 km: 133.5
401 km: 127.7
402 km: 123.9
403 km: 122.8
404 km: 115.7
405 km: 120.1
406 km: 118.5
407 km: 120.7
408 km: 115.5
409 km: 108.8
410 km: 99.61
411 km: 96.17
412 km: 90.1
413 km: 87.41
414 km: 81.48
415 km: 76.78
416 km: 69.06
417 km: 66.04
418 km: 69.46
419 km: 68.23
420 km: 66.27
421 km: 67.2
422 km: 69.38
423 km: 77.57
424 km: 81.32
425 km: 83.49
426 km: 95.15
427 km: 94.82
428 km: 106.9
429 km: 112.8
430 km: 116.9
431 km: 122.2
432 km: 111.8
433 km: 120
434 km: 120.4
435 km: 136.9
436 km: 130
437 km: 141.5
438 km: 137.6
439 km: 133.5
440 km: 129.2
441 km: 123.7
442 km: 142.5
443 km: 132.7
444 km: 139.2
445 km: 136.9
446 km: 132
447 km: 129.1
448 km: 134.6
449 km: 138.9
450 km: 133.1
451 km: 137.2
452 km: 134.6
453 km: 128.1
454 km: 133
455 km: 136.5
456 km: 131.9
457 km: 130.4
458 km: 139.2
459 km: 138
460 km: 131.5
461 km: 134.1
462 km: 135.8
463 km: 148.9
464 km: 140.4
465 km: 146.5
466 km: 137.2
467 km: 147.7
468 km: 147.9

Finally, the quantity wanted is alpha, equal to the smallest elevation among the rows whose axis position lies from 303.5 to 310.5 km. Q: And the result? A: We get 128.2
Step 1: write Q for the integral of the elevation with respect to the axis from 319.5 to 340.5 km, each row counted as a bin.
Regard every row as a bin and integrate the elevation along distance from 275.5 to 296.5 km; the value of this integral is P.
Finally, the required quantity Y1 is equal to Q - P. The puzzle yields 213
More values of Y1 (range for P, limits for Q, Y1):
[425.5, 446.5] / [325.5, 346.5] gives 161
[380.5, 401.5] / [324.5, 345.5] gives 527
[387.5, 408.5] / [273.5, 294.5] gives 27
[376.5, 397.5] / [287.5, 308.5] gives 498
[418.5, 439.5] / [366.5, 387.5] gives 132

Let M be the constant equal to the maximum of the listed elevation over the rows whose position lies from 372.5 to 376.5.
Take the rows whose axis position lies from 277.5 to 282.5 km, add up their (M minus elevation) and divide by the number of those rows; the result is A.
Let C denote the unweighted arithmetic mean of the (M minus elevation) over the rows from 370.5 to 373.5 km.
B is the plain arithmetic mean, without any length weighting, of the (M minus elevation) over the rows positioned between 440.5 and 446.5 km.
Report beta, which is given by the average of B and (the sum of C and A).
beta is 8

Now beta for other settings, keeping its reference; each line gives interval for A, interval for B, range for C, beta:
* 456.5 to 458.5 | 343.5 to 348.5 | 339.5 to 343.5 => 2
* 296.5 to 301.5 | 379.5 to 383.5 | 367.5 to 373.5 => 30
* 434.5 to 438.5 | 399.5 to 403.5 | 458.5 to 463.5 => 3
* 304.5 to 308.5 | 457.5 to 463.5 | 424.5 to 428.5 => 20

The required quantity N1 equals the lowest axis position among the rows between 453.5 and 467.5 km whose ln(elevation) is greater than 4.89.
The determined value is 454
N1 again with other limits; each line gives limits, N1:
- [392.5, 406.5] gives 398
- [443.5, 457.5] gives 444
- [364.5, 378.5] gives 367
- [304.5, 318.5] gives 306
